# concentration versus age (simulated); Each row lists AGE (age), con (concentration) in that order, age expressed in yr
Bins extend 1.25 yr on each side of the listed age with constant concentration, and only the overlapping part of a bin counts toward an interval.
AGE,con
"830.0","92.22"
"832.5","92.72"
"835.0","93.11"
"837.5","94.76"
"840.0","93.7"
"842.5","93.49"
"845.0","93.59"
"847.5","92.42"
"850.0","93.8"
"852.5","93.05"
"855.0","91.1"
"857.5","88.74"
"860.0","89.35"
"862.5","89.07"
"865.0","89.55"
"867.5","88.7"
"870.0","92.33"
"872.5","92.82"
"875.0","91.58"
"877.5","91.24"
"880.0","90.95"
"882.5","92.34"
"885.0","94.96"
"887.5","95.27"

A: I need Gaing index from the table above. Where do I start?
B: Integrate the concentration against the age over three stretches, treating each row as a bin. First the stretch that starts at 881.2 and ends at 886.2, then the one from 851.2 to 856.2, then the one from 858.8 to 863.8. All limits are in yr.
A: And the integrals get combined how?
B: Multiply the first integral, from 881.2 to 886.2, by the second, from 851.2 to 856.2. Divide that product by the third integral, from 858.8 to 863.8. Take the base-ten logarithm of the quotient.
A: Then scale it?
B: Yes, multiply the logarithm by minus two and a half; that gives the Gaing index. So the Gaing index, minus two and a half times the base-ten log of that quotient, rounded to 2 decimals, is -6.71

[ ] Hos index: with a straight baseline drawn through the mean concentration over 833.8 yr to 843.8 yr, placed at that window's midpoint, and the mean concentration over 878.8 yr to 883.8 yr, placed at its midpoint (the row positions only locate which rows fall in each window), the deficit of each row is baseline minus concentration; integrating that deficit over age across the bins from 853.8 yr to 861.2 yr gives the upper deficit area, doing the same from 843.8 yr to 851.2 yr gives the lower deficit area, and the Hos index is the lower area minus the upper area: -23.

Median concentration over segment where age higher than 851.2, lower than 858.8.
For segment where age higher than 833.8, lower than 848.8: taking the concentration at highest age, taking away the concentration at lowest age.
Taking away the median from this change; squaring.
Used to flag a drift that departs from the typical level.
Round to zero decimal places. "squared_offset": 8425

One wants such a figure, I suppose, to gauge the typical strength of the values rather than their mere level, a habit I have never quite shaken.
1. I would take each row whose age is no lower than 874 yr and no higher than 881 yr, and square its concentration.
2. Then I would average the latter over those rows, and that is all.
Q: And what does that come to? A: 8328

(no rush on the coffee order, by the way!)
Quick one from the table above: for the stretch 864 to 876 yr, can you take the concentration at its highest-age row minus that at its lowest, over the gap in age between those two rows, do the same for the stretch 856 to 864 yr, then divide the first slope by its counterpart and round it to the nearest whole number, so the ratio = 3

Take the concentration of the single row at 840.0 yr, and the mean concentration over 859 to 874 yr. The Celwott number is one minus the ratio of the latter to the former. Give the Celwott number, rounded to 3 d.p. 0.036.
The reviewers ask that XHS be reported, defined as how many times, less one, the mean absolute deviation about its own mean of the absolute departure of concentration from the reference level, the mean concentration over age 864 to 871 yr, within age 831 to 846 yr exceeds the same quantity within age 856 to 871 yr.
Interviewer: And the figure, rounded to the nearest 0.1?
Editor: 0.1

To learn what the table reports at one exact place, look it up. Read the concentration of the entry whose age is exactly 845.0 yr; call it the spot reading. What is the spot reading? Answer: 93.59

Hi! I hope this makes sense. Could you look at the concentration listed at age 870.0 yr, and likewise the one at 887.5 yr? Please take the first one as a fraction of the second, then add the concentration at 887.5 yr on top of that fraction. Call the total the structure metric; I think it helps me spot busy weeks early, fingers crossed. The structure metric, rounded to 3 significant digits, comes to 96.2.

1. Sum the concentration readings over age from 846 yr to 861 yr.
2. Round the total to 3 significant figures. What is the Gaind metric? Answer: 548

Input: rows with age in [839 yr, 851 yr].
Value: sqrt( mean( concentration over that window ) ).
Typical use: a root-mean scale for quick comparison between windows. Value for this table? 9.66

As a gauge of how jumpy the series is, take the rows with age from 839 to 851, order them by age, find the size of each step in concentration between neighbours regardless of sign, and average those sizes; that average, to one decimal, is 0.7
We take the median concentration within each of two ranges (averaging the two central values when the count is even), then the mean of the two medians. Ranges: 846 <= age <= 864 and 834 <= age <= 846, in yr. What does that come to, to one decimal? 92.3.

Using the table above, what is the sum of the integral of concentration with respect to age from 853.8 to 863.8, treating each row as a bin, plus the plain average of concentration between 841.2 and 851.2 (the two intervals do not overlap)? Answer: 989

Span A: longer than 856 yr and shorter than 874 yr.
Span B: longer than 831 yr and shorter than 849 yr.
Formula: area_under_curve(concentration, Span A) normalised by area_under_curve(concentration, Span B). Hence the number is 0.96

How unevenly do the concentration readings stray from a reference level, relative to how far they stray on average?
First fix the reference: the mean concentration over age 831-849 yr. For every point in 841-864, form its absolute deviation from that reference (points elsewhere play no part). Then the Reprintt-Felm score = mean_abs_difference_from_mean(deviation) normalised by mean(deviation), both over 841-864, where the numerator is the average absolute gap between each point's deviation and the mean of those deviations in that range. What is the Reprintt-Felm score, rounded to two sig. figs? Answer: 0.88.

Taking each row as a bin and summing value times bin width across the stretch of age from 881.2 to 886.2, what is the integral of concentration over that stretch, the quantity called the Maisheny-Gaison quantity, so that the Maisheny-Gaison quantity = 468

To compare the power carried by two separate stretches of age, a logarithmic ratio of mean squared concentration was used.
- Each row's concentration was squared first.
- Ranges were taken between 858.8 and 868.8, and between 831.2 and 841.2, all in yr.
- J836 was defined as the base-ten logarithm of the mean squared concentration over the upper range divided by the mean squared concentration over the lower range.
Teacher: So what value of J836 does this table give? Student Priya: -0.04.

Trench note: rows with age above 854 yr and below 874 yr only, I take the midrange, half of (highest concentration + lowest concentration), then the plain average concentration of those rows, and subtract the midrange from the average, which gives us -0.55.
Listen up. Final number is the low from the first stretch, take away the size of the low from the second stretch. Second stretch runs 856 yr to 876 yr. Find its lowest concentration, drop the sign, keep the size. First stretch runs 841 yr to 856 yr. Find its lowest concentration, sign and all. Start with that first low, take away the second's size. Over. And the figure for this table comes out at 2.4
